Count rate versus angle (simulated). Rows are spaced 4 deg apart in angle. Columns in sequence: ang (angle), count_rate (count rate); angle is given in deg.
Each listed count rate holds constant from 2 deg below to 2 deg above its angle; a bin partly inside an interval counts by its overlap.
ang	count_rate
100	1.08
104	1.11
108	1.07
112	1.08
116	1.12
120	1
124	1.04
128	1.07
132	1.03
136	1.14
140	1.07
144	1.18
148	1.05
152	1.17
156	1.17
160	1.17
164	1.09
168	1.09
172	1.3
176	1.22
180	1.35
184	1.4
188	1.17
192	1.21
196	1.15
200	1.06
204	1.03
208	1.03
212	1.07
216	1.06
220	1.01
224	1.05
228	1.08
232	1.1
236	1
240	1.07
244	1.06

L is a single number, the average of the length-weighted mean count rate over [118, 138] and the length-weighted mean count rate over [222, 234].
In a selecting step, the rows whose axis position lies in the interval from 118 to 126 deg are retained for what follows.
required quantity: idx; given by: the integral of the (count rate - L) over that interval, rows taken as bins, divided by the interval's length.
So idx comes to -0.05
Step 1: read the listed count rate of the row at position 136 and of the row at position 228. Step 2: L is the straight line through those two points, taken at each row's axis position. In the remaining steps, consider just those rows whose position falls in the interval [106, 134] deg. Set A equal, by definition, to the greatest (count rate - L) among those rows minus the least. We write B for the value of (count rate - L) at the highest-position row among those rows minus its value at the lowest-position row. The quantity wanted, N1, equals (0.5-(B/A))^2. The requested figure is 0.5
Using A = 0.12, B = -0.02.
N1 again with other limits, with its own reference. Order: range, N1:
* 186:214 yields 1.0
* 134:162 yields 0.0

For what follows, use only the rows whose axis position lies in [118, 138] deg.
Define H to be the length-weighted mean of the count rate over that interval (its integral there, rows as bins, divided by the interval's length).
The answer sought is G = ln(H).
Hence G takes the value 0.054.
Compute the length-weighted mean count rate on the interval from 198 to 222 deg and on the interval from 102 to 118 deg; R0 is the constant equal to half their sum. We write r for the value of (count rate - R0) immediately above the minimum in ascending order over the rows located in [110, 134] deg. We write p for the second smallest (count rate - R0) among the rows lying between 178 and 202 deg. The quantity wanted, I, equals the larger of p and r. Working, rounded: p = 0.08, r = -0.039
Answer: 0.08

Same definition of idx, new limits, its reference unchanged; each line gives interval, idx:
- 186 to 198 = 0.11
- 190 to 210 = 0.03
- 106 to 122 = 0.00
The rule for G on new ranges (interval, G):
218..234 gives 0.058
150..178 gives 0.159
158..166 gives 0.122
